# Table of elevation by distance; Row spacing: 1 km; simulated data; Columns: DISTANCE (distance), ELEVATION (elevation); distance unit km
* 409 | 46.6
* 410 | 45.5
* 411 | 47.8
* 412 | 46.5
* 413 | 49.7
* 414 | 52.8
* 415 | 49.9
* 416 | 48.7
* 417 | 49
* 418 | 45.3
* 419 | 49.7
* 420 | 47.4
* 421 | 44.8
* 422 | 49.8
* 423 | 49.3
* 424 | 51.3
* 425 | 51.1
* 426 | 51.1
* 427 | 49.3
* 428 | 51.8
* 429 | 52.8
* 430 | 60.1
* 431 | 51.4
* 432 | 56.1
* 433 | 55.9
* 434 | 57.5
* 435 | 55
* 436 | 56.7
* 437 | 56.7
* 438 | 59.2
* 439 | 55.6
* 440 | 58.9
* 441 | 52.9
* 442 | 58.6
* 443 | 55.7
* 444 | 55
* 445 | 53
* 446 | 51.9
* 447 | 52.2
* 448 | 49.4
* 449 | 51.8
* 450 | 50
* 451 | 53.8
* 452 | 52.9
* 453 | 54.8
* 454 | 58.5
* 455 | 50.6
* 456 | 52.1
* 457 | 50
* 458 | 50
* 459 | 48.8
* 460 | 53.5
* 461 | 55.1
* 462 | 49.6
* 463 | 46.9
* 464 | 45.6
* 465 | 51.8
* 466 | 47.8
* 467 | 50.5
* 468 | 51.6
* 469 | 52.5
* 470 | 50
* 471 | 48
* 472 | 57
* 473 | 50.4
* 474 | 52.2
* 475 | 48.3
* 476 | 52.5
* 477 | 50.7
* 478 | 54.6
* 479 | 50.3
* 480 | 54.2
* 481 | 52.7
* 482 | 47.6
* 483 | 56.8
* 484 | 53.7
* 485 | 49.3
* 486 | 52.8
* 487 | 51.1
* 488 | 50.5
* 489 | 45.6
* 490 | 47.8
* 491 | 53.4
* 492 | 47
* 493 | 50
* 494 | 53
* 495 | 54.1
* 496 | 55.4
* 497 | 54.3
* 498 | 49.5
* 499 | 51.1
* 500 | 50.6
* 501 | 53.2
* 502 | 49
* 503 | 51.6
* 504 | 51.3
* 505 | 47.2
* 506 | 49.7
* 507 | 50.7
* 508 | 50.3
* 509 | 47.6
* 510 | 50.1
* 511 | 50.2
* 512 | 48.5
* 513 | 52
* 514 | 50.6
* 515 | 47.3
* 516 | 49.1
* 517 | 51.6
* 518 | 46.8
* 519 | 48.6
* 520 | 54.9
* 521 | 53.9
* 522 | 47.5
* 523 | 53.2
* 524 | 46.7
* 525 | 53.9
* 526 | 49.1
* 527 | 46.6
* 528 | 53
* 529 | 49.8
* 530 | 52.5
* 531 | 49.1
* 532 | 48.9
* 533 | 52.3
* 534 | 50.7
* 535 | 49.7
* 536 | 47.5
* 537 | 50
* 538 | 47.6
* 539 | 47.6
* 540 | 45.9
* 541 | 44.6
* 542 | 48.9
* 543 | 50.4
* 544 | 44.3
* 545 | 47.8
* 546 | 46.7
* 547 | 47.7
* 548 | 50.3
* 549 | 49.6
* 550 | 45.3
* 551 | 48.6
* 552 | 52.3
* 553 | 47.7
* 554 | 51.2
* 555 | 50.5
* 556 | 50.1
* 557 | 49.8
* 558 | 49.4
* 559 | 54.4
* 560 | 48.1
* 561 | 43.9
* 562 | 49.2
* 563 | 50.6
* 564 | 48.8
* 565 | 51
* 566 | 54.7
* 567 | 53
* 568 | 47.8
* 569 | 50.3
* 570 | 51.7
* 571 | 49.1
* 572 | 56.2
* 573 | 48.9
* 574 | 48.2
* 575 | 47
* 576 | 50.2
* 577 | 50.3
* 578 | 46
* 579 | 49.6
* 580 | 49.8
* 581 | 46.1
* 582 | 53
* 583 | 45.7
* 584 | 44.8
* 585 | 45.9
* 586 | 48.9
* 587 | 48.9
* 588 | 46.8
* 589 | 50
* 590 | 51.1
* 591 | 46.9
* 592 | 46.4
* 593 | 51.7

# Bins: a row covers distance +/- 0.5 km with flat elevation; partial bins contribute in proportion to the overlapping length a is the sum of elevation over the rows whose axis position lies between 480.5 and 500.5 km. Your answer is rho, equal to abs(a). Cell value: 1026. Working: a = 1026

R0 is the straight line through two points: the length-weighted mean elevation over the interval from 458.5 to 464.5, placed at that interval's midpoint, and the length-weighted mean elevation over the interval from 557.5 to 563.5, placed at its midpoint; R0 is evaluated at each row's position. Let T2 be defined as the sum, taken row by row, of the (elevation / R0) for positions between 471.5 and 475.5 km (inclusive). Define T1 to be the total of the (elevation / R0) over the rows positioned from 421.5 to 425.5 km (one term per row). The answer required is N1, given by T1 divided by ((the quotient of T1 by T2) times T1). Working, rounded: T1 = 4.02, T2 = 4.17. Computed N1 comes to 1.039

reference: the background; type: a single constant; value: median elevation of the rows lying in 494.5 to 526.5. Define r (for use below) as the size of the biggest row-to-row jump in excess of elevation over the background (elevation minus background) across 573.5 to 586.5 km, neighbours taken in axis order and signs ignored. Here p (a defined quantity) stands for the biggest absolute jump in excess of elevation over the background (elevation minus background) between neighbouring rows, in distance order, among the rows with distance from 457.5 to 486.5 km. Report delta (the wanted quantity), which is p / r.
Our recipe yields 1.3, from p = 9.2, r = 7.3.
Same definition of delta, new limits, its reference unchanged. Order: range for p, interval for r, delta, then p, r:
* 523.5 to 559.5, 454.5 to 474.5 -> 0.8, 7.2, 9.0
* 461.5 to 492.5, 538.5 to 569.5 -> 1.5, 9.2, 6.3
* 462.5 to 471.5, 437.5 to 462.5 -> 0.8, 6.2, 7.9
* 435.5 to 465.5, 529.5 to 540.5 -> 2.3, 7.9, 3.4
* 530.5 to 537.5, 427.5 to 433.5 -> 0.4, 3.4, 8.7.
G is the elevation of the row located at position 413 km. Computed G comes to 49.7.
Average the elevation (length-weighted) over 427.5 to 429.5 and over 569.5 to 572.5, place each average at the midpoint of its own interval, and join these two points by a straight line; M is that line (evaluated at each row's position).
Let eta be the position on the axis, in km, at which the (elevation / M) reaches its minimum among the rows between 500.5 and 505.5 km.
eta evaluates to 505 km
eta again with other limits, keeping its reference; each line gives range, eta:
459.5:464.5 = 464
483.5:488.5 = 485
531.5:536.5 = 536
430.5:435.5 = 431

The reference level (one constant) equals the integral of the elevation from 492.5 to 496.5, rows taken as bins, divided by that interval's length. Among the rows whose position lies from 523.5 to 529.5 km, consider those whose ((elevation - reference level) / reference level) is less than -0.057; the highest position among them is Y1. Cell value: 529 km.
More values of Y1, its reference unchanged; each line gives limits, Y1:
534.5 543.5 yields 542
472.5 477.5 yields 475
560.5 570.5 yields 568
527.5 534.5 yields 532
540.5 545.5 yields 545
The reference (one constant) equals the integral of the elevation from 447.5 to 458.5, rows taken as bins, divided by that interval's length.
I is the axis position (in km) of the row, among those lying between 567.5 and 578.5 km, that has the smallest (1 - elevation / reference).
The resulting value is 572 km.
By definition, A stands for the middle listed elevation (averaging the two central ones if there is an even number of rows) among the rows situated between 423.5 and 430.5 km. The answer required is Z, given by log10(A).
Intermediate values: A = 51.3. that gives 1.71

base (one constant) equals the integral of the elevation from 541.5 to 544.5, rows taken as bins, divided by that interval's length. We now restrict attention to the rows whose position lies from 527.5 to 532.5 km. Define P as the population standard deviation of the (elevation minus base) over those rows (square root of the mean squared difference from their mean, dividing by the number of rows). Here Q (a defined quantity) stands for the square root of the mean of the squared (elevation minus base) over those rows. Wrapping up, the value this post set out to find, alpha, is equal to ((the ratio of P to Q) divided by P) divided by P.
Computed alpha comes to 0.2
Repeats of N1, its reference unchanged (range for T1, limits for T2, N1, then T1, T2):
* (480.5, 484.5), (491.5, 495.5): 0.970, 4.23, 4.11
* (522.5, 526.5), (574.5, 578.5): 0.960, 4.10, 3.94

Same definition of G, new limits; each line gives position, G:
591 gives 46.9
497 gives 54.3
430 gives 60.1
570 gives 51.7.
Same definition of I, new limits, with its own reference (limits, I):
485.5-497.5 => 496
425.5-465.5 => 430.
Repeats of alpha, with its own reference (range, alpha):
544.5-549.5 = 0.5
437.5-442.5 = 0.0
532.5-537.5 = 0.2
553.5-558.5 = 0.7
